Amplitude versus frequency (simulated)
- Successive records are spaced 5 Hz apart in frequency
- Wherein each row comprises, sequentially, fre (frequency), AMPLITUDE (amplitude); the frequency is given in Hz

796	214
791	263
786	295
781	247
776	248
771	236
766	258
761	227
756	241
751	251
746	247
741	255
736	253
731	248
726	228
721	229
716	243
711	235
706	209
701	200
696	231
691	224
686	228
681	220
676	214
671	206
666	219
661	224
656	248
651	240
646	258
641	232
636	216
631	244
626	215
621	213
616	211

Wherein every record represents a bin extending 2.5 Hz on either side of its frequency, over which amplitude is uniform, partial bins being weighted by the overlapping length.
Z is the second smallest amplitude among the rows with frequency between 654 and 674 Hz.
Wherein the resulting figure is 219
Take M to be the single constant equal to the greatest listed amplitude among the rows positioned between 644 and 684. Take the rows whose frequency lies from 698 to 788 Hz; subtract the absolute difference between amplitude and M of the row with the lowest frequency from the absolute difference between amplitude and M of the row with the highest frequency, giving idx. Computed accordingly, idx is -21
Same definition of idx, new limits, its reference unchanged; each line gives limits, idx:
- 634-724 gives -13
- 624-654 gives -25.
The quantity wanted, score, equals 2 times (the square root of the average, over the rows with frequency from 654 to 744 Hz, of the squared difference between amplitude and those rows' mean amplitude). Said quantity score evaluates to 31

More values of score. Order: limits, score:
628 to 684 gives 31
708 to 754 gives 19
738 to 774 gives 20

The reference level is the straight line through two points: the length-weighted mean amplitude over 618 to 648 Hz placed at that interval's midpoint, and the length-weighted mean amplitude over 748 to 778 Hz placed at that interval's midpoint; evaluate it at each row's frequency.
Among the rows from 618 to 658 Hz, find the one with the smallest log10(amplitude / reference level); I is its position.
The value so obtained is 621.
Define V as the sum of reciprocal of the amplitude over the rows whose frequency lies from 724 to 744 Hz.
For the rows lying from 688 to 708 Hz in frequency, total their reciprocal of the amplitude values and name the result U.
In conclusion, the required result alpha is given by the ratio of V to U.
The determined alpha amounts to 0.88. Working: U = 0.0186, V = 0.0163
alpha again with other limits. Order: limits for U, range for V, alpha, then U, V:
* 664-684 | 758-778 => 0.89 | 0.0186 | 0.0166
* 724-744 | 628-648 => 1.04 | 0.0163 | 0.0169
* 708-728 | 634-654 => 0.99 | 0.0171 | 0.0170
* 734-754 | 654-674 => 1.13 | 0.0159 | 0.0179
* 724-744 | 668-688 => 1.13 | 0.0163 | 0.0185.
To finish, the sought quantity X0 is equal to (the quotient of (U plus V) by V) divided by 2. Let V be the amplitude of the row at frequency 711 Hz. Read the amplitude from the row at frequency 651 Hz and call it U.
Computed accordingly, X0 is 1.01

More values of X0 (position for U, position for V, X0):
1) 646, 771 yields 1.05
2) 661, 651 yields 0.97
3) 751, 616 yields 1.09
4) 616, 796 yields 0.99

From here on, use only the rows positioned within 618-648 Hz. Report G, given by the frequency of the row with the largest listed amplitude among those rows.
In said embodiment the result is 646 Hz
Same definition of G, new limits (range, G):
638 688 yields 646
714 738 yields 736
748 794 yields 786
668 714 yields 711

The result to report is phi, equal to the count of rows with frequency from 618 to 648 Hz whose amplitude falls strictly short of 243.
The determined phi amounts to 4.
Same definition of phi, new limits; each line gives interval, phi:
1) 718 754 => 2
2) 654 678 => 4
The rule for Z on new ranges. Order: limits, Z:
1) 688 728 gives 209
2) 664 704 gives 206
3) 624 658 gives 216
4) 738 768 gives 241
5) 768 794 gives 247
